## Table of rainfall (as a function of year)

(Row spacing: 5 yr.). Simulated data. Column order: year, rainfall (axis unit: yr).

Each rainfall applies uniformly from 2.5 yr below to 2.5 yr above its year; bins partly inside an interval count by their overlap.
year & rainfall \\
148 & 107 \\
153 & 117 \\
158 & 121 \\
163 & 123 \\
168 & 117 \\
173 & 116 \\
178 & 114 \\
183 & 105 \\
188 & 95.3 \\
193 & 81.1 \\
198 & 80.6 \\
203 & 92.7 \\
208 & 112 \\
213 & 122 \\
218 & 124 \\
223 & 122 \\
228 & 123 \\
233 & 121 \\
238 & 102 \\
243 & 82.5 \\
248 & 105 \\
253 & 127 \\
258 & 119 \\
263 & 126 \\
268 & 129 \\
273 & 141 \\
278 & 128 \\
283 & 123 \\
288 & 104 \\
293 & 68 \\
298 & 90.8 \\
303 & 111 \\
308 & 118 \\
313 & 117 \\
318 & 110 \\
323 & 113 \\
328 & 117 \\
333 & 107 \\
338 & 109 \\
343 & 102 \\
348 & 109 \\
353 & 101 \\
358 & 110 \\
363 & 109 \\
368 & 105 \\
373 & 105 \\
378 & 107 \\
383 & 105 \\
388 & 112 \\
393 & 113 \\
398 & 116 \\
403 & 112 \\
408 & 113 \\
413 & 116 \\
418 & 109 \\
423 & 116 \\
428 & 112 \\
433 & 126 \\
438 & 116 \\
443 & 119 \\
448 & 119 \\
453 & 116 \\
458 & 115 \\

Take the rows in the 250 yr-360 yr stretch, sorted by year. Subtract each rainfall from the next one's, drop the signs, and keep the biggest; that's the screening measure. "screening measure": 36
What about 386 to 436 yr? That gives 14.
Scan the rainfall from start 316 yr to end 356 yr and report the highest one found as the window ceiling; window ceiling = 117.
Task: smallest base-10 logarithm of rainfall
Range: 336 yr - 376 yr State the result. 2.00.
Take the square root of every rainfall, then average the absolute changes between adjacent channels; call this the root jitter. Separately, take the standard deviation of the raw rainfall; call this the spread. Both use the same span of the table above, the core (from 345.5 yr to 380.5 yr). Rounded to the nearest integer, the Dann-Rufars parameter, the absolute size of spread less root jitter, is 3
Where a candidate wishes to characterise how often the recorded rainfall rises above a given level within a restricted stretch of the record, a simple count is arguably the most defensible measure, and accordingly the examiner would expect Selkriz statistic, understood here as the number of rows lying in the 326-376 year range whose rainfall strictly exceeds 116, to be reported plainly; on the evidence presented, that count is 1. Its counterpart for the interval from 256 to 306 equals 6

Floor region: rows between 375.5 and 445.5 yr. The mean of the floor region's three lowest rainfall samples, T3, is 107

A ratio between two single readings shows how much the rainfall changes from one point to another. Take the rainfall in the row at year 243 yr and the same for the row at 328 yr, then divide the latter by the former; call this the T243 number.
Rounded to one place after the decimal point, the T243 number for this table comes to 1.4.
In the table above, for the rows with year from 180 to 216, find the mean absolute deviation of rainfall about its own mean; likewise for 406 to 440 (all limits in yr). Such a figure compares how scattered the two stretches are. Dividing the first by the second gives 3.6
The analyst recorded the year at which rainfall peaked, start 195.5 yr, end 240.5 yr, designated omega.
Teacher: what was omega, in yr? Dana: 218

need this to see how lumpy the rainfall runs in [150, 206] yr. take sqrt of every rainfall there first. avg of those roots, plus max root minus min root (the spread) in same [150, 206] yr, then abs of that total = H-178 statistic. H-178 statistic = 12.4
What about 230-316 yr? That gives 14.2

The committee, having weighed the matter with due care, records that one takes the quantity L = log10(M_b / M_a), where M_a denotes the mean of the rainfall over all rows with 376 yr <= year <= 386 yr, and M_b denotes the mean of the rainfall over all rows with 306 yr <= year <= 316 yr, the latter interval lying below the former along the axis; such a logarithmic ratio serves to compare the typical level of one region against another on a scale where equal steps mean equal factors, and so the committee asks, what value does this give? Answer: 0.04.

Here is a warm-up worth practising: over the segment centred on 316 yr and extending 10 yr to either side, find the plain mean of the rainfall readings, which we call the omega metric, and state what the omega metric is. 114.5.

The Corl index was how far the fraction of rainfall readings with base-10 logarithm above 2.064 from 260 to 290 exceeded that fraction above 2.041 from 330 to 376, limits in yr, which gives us 0.7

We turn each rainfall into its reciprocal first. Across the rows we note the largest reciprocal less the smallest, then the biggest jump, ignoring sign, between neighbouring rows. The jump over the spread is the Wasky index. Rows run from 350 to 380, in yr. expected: 1.00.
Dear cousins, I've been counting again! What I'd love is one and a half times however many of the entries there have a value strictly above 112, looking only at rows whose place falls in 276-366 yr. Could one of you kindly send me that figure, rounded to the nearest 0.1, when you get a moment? 9.0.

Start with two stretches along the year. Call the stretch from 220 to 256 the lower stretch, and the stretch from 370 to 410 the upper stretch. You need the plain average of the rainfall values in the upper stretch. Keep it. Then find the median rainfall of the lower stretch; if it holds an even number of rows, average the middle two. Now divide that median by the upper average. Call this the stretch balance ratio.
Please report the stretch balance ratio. 1.10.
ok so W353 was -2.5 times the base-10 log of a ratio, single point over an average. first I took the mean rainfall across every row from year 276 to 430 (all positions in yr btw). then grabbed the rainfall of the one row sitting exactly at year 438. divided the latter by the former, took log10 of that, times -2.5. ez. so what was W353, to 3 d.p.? -0.065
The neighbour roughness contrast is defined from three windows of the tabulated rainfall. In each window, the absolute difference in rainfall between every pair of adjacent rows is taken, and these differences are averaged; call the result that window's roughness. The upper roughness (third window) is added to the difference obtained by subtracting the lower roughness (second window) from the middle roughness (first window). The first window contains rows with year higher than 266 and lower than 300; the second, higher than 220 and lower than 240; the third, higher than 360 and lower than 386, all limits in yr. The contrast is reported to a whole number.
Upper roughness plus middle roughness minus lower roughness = 13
